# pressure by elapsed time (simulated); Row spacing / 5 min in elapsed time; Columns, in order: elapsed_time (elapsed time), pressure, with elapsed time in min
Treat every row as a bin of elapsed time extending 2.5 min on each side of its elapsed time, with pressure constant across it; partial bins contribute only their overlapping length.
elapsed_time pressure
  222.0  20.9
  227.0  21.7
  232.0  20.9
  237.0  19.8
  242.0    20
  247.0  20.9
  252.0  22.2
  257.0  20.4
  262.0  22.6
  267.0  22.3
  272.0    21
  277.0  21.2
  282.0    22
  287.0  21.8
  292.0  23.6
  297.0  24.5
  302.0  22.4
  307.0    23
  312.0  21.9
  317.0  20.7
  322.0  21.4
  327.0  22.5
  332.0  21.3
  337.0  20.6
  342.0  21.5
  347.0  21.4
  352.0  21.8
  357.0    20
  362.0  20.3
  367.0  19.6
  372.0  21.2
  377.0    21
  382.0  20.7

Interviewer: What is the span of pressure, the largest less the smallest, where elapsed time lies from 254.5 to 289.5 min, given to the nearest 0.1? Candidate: 2.2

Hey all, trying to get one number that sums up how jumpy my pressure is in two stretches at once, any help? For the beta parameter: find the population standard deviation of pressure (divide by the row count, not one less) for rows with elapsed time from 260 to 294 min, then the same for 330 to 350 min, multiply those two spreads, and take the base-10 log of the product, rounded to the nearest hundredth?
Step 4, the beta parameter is -0.54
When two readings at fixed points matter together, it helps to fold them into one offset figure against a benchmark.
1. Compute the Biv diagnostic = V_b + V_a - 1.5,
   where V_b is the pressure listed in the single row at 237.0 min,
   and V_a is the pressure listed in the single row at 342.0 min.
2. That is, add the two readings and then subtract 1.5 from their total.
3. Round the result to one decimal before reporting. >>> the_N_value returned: 39.8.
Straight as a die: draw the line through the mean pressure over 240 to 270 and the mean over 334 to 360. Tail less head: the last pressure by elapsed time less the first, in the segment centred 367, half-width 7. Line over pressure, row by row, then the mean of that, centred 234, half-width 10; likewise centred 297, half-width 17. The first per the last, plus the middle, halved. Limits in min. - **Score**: 1.00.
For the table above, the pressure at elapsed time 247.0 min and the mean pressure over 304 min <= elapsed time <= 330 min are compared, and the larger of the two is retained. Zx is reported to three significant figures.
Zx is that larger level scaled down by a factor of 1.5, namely 14.6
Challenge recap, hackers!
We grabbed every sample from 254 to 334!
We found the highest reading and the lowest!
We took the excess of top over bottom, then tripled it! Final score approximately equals 12.3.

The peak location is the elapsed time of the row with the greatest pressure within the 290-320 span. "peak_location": 297.0 min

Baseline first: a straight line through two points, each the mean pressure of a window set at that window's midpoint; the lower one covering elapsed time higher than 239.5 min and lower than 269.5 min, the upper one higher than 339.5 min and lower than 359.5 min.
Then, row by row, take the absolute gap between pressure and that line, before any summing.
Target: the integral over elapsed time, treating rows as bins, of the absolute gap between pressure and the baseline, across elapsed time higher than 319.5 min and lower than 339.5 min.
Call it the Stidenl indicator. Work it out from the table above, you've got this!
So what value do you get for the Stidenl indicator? 11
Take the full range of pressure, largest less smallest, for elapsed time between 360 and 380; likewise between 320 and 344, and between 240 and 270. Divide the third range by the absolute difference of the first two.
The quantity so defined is 8.7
